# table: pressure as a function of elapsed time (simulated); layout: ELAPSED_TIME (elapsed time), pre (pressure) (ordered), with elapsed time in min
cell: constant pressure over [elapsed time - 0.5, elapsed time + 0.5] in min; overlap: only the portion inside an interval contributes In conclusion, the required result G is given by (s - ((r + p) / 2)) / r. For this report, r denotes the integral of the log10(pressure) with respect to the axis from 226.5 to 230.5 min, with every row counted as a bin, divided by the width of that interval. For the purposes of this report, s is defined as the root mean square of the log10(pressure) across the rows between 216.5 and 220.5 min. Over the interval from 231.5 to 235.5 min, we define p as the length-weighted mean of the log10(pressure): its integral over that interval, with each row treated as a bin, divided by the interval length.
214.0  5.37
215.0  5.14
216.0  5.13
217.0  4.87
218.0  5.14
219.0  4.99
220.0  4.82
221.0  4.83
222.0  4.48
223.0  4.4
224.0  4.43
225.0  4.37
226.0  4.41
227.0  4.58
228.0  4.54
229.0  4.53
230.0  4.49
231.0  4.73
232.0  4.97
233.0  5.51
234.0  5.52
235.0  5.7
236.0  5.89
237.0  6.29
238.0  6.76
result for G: 0.00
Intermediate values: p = 0.734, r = 0.657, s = 0.695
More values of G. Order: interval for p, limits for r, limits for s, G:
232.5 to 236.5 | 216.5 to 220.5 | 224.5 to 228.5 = -0.10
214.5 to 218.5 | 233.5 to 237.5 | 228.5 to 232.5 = -0.09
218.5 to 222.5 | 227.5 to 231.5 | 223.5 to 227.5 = -0.03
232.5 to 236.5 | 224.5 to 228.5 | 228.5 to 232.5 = -0.05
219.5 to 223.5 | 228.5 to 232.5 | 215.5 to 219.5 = 0.05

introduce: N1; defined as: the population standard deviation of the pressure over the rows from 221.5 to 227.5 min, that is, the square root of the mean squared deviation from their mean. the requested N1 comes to 0.07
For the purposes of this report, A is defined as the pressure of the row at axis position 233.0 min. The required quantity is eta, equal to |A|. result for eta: 5.5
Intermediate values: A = 5.51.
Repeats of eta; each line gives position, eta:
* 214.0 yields 5.4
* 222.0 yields 4.5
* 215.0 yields 5.1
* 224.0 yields 4.4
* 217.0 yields 4.9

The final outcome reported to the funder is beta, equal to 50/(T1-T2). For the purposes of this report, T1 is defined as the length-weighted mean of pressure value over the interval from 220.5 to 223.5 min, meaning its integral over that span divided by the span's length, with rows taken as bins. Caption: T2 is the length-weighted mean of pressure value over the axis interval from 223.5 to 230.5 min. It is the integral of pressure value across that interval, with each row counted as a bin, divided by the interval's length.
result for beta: 547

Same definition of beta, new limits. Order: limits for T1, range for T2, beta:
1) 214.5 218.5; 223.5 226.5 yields 75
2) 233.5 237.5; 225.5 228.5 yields 37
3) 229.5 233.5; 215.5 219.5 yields -465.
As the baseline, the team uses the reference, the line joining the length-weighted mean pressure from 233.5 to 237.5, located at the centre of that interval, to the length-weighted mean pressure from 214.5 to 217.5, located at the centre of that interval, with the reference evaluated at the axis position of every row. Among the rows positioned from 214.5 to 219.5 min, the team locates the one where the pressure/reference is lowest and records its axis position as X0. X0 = 217.0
